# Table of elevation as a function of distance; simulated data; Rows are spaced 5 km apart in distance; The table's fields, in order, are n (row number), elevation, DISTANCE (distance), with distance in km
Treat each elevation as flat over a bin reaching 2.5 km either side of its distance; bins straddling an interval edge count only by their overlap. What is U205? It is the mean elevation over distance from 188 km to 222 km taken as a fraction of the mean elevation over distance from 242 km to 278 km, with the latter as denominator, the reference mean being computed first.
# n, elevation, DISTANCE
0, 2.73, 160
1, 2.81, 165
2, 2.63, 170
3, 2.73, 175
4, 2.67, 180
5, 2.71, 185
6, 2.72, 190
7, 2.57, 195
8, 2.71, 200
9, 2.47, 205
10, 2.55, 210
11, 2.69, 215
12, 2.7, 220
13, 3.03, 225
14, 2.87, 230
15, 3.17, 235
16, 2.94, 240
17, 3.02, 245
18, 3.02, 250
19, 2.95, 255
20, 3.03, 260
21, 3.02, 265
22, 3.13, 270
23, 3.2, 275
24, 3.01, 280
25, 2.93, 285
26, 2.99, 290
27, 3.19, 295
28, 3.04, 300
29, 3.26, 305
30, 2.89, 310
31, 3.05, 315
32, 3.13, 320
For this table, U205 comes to 0.861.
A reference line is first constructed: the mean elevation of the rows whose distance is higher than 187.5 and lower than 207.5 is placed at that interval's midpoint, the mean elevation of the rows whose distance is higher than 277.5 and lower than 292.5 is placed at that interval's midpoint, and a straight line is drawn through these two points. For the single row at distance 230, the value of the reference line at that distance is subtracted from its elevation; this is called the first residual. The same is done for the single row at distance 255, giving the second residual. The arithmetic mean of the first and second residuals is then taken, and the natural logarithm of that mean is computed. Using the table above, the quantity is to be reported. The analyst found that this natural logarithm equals -2.2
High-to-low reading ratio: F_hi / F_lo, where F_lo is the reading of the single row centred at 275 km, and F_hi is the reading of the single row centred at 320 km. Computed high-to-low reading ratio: 0.98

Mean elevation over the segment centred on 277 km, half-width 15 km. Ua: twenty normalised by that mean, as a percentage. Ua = 656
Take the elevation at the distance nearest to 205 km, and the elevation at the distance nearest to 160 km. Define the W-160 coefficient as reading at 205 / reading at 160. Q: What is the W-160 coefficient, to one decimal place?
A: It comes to 0.9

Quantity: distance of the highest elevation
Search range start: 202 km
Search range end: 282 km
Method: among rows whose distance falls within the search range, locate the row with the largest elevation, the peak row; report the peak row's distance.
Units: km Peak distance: 275 km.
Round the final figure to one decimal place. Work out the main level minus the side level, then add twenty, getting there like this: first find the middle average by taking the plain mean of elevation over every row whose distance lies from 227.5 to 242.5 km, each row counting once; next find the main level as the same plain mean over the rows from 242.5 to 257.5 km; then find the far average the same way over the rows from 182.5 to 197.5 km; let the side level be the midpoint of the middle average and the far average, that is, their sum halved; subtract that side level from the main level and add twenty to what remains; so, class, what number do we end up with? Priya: 20.2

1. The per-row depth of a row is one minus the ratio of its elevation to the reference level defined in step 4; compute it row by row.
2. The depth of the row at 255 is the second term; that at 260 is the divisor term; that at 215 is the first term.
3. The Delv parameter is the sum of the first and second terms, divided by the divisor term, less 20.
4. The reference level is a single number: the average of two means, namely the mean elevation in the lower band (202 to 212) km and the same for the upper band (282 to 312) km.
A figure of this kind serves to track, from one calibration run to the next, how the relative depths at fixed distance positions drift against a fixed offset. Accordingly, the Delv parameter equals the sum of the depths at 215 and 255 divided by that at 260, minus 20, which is -19.7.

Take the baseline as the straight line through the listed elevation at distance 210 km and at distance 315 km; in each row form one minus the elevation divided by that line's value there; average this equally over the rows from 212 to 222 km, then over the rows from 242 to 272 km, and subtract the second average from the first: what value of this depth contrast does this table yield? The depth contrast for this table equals 0.05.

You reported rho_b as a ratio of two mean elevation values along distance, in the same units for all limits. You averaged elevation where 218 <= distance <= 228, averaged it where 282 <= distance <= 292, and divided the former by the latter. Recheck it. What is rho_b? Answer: 0.97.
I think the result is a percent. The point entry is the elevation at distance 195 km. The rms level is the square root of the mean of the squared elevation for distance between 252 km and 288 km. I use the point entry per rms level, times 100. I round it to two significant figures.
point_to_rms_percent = 85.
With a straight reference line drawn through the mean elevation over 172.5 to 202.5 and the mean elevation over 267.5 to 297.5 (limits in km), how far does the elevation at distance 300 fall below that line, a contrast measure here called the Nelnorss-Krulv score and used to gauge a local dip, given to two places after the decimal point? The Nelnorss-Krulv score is 0.11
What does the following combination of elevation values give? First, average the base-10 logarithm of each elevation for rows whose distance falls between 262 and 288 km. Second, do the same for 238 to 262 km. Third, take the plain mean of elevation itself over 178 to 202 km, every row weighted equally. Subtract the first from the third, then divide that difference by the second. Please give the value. 4.60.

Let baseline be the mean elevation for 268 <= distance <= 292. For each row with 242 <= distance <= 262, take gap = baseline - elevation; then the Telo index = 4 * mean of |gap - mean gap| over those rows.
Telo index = 0.11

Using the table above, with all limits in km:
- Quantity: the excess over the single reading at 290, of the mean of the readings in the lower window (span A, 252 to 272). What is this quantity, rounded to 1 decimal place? 0.0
